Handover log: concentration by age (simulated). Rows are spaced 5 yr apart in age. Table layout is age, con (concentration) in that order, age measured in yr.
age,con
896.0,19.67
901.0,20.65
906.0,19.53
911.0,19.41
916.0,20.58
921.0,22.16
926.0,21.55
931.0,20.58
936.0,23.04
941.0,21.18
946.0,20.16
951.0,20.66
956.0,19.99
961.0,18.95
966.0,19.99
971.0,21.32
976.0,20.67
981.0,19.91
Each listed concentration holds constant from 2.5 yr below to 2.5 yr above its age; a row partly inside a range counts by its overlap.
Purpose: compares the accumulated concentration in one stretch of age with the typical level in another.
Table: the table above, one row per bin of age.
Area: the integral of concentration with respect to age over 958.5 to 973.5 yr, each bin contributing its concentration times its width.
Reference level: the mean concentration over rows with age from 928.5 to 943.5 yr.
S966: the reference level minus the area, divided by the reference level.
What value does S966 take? -12.9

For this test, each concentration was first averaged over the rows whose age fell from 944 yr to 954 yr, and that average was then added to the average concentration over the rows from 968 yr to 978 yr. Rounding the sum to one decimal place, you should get 41.4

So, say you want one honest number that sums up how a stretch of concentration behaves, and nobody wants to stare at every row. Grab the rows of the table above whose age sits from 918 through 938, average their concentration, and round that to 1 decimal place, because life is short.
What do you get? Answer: 21.8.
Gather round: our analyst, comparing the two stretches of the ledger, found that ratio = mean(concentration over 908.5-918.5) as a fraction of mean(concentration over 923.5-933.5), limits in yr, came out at 0.95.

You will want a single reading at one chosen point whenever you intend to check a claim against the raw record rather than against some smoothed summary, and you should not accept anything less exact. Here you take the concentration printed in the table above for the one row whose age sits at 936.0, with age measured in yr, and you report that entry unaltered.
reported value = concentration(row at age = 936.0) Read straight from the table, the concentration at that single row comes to 23.04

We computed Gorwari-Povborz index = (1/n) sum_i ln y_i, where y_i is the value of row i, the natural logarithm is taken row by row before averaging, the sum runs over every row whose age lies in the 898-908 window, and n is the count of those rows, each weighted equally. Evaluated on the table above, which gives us 3.00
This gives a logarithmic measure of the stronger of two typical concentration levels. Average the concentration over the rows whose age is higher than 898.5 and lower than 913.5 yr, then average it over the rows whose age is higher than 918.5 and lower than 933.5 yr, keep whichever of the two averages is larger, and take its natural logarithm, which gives 3.06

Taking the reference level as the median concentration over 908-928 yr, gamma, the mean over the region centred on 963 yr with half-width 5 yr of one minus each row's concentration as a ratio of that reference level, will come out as 0.076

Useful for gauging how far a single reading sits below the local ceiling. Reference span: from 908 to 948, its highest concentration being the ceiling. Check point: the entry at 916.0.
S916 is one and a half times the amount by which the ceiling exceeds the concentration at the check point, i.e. 3.69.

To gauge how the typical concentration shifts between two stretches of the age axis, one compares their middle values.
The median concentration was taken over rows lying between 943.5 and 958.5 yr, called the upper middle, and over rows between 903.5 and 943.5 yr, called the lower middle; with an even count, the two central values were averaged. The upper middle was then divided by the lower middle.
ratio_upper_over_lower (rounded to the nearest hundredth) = 0.97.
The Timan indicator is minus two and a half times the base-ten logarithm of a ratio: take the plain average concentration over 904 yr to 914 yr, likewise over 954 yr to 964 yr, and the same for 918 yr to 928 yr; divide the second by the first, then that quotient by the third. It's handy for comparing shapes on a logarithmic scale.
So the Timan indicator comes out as 3.35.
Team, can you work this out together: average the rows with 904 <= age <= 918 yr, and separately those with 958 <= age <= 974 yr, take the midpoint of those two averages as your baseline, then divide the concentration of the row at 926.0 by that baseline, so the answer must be 1.08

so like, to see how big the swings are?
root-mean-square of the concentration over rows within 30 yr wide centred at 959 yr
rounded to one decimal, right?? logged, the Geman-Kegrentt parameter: 20.2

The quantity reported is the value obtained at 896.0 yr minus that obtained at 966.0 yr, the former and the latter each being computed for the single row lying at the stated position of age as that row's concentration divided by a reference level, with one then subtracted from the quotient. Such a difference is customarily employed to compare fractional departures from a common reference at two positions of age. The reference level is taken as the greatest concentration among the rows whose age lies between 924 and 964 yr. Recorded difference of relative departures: -0.01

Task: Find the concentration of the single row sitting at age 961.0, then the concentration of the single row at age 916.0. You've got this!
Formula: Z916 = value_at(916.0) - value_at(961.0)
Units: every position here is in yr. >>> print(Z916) 1.6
